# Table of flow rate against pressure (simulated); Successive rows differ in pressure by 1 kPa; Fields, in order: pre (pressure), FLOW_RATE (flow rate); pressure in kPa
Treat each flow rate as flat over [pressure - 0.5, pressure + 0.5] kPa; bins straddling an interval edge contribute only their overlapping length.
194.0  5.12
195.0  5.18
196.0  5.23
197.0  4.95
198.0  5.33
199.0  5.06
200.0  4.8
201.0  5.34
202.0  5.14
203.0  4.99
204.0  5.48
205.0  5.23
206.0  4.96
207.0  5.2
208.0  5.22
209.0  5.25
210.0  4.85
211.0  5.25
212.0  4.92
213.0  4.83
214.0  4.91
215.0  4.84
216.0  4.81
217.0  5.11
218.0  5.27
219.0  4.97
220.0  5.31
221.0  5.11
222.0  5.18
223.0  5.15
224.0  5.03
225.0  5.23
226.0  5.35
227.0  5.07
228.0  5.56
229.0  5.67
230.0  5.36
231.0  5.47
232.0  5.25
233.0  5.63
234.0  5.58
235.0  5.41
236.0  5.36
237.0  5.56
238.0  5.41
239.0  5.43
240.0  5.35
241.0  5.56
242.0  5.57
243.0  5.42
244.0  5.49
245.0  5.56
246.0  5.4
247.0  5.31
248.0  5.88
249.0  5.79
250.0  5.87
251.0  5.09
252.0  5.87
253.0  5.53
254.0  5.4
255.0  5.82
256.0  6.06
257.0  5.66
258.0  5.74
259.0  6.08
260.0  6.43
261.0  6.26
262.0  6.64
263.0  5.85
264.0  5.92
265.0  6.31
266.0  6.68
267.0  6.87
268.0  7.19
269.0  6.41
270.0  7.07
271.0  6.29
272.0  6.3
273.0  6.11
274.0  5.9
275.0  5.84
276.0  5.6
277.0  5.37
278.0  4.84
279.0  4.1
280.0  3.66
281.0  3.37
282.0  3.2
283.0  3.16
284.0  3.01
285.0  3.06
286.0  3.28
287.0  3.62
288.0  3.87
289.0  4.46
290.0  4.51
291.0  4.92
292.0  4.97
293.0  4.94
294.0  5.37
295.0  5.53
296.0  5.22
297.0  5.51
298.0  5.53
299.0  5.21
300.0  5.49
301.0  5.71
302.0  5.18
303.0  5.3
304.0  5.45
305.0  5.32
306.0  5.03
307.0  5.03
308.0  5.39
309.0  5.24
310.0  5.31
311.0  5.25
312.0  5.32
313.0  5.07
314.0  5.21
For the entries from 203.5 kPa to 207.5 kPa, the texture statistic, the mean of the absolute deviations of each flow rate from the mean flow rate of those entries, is 0.14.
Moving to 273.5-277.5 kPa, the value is 0.19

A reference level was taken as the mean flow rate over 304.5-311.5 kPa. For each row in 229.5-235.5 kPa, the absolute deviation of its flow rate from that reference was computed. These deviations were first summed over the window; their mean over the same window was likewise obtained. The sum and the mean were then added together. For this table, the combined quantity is 1.6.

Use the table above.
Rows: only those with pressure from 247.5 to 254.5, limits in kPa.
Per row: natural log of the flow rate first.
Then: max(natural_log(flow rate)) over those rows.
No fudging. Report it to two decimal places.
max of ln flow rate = 1.77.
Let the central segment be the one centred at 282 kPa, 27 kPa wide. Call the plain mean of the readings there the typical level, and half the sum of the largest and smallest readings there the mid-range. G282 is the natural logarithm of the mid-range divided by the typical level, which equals 0.055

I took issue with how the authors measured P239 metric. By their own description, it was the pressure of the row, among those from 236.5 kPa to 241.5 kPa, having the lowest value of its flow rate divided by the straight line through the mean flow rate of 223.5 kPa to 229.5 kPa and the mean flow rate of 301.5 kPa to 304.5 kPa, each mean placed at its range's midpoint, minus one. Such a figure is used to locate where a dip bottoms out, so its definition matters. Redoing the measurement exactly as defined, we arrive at 240.0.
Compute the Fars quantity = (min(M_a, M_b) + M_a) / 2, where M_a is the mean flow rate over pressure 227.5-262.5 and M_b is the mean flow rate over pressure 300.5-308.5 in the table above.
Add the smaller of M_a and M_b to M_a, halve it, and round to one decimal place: 5.5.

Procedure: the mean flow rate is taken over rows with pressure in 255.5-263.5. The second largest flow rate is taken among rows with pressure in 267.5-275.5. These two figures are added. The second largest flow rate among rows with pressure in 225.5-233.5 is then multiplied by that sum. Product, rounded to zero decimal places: 74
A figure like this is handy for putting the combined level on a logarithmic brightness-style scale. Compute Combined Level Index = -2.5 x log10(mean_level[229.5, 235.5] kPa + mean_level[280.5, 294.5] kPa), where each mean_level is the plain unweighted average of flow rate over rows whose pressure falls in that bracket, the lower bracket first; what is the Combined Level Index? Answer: -2.44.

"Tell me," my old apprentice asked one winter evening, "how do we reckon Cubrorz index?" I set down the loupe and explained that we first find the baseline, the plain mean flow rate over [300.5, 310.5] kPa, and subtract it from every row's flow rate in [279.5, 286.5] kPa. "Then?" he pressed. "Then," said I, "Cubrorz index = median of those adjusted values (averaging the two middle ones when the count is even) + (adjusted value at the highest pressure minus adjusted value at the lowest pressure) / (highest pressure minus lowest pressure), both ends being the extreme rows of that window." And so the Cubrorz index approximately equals -2.2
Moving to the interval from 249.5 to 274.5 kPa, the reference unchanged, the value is 0.8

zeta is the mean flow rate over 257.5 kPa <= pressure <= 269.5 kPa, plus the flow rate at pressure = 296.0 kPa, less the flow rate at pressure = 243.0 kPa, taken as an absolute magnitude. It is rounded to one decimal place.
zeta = 6.2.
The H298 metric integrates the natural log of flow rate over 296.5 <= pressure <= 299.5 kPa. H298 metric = 5.1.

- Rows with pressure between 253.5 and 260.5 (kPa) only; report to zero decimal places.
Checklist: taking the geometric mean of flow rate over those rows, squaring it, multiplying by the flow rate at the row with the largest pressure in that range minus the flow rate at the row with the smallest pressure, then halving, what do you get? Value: 18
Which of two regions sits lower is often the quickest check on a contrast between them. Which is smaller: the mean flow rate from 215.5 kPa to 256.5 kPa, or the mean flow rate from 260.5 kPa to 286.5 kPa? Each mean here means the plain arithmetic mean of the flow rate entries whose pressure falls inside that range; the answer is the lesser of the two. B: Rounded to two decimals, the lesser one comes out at 5.32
